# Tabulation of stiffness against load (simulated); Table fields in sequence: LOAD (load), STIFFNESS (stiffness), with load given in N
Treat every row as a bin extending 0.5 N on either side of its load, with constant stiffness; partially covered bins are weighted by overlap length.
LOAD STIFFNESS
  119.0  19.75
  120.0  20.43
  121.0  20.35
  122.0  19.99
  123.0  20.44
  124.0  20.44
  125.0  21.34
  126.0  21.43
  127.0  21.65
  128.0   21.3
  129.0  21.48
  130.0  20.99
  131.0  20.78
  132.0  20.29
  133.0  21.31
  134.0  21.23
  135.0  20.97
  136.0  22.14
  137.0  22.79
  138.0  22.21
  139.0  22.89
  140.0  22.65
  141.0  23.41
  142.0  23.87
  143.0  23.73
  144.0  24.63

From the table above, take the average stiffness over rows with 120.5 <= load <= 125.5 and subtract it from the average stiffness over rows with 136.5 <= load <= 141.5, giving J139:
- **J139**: 2.3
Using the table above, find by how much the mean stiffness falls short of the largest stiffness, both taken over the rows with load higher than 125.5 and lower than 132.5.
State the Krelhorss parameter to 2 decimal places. 0.52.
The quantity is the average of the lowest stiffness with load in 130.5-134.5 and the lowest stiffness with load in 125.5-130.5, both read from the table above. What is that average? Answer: 20.6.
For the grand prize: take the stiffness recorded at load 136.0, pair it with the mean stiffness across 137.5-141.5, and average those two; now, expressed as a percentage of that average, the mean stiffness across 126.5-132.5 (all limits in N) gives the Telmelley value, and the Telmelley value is 94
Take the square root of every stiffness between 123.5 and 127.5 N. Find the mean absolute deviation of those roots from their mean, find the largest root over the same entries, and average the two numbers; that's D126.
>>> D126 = 2.35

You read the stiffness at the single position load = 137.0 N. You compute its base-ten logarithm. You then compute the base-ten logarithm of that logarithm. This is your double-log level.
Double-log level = 0.133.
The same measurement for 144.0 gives 0.143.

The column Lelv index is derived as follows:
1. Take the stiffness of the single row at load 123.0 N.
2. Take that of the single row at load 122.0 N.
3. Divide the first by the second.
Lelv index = 1.02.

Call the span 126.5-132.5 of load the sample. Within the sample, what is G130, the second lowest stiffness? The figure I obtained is 20.78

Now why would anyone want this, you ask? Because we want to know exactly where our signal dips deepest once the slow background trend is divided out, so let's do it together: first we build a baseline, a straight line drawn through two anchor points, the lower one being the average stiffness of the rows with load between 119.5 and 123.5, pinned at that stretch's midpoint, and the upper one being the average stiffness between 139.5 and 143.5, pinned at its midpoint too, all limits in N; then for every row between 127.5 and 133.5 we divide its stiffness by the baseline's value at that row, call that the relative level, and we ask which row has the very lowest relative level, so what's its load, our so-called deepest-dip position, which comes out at 132.0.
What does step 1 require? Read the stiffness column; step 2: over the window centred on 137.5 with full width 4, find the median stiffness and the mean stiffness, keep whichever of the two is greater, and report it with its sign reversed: -22.5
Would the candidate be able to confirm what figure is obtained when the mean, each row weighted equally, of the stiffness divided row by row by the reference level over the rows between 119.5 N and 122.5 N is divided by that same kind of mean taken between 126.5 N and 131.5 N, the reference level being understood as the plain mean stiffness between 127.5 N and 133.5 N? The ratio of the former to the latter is 0.954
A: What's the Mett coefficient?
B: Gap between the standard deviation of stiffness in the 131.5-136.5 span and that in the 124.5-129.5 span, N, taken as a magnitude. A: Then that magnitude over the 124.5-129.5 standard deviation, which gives 3.9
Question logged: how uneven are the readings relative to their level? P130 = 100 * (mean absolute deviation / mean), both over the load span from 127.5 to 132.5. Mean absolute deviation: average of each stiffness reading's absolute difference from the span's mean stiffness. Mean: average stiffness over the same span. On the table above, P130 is 1.7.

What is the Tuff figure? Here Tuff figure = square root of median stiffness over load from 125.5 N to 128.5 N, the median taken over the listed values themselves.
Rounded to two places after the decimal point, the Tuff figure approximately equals 4.63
